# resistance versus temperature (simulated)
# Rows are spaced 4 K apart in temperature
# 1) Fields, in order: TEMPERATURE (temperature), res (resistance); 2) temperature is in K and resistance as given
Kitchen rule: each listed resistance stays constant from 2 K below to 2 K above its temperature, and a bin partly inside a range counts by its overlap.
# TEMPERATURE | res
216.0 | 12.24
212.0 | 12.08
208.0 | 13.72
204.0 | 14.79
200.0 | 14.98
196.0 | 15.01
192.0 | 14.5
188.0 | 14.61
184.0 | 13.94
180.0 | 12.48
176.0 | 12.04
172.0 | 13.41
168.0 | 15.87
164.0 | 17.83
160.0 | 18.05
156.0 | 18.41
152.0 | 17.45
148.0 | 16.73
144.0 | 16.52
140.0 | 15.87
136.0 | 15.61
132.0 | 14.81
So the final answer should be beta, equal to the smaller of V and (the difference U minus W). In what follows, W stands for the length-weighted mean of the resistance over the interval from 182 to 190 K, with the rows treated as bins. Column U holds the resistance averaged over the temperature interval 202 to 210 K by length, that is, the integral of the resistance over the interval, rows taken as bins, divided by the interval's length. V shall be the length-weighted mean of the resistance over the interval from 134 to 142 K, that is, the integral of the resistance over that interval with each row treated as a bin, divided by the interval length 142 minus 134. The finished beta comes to 0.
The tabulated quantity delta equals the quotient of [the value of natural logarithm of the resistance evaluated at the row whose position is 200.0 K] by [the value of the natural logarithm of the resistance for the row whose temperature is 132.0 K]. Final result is 1.00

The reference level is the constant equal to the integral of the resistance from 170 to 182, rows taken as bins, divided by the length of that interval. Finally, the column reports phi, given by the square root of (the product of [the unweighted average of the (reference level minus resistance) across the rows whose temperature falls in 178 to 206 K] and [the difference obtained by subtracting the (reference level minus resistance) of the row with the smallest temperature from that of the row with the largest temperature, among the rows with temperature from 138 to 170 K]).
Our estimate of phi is 0.0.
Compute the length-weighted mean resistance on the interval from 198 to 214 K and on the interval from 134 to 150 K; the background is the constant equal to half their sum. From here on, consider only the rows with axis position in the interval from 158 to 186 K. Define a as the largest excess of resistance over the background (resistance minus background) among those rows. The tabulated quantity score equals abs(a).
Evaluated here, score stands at 3.0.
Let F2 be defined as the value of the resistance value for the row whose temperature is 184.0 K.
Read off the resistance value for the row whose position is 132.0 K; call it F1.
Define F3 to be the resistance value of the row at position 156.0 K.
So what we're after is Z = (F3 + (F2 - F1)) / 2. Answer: 8.8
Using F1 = 14.81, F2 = 13.94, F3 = 18.41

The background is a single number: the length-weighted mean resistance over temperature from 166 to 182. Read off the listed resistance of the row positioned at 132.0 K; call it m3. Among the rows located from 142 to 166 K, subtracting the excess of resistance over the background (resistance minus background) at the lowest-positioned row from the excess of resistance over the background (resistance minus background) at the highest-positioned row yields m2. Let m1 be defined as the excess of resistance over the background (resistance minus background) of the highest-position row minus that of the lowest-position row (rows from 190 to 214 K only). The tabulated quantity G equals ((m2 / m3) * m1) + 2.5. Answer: 2.29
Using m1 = -2.4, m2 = 1.3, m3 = 14.81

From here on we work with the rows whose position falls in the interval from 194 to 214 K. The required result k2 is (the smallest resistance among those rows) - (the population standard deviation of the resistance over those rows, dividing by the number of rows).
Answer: 11.0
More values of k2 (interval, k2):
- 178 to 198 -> 11.6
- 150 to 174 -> 11.7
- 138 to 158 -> 15.0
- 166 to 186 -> 10.7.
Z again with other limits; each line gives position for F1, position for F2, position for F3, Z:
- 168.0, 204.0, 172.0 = 6.2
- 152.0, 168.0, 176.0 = 5.2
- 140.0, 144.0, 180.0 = 6.6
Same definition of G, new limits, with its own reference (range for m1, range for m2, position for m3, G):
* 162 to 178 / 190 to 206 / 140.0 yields 2.39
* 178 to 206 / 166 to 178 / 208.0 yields 1.86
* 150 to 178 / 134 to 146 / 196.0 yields 2.17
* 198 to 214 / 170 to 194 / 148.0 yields 2.31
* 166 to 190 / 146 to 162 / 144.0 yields 2.40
